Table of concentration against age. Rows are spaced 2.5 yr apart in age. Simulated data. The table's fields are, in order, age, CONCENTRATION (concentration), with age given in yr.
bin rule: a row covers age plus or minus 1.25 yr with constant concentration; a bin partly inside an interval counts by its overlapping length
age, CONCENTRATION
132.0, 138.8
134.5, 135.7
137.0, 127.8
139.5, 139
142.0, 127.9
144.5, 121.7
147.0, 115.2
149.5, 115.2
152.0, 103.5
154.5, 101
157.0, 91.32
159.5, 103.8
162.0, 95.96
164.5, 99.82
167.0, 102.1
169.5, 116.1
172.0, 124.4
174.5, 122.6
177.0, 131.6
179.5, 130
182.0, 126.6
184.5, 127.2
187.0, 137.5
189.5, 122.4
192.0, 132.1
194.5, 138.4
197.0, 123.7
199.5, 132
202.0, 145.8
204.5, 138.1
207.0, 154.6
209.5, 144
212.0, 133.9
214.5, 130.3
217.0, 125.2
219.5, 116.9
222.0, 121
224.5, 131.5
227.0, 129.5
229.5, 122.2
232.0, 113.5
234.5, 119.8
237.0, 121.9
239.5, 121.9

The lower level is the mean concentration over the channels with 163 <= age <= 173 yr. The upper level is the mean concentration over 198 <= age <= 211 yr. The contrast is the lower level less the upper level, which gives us -32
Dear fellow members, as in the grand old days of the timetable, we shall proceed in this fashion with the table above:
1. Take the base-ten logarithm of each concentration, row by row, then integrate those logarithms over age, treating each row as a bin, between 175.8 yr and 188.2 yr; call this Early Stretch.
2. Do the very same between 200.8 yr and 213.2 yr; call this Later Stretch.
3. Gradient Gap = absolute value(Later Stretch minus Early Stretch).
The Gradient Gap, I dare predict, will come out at 0.50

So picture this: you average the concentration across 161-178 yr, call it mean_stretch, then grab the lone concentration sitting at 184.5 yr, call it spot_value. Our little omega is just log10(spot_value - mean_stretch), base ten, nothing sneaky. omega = 1.15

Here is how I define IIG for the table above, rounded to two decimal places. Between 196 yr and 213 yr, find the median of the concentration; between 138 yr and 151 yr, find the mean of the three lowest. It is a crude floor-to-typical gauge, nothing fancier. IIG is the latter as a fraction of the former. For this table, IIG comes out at 0.85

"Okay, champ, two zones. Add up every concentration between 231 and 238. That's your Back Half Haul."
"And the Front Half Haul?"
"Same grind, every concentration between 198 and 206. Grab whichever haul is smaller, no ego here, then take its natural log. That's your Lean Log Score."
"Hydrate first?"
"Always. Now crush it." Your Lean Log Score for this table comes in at 5.87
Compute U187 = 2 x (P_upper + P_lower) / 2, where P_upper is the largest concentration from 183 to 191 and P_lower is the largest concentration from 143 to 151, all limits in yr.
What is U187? 259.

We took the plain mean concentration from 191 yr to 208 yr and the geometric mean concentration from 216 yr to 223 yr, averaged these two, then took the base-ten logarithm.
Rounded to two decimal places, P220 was 2.11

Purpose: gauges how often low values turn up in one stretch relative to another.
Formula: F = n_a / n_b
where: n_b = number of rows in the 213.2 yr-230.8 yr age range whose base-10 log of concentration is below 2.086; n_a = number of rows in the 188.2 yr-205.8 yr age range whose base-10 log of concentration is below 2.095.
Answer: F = 1.00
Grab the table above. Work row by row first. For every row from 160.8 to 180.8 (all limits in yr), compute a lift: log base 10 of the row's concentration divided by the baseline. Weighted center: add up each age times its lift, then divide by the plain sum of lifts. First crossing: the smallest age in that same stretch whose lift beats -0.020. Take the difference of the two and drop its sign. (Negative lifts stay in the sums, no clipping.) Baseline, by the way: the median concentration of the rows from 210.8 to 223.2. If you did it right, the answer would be 8.5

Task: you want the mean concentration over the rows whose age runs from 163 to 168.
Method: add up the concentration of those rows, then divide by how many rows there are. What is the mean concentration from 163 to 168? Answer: 101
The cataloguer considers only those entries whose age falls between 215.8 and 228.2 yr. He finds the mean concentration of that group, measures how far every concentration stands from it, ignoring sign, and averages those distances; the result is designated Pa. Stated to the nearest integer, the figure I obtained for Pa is 5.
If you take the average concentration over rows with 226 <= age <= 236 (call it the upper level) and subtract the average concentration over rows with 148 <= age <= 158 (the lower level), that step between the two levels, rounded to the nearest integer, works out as 18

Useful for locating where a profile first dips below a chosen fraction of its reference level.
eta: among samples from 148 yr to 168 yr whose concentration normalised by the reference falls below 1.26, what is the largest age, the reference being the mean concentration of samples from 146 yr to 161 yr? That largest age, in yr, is 167.0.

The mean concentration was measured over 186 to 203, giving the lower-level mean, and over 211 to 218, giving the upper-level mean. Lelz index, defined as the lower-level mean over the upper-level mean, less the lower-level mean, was -132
